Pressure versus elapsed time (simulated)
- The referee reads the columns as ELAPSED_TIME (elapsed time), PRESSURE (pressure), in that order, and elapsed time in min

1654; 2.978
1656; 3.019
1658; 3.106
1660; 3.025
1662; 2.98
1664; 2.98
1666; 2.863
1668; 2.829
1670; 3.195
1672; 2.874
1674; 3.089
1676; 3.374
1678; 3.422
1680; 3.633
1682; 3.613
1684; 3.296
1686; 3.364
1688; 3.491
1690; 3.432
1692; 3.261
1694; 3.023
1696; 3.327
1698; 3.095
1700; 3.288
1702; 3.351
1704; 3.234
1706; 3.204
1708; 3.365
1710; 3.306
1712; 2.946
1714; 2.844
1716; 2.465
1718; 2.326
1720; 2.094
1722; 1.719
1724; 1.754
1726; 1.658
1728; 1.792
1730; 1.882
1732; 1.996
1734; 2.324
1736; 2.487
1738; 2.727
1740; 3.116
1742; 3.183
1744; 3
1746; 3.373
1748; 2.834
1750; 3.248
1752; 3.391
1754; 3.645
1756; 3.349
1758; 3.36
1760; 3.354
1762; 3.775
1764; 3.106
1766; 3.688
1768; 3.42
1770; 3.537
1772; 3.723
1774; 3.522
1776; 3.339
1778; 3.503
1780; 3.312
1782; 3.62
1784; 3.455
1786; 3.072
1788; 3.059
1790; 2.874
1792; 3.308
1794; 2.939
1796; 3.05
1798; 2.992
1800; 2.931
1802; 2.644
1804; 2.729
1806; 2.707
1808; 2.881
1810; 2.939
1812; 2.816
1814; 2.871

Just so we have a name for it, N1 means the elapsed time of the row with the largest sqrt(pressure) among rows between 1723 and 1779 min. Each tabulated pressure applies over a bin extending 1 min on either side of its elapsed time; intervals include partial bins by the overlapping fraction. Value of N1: 1762 min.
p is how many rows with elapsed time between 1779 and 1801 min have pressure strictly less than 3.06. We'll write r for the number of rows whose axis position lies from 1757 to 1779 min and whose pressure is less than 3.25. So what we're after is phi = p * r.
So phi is 6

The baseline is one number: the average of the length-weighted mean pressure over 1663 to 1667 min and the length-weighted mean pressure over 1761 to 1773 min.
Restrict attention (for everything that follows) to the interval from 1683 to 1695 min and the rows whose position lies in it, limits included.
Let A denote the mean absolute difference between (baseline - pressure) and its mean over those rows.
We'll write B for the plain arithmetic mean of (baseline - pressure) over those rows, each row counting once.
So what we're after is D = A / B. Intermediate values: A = 0.12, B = -0.08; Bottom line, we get -1.5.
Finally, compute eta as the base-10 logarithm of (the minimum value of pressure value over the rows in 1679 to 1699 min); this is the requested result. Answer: 0.48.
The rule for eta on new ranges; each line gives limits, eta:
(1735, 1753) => 0.40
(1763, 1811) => 0.42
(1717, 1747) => 0.22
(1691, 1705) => 0.48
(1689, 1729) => 0.22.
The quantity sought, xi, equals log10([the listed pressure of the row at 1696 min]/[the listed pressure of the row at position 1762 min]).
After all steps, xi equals -0.05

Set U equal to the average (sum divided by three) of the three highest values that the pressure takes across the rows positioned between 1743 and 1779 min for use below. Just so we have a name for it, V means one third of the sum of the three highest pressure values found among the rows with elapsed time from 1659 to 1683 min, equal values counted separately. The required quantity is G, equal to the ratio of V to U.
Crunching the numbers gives 0.95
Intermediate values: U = 3.7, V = 3.56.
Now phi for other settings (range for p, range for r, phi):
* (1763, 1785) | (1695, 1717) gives 0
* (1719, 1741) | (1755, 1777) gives 10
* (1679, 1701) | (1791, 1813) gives 10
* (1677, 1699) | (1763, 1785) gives 1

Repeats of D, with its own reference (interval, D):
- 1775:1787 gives -0.9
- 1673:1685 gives -0.9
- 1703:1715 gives 2.1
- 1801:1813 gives 0.2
